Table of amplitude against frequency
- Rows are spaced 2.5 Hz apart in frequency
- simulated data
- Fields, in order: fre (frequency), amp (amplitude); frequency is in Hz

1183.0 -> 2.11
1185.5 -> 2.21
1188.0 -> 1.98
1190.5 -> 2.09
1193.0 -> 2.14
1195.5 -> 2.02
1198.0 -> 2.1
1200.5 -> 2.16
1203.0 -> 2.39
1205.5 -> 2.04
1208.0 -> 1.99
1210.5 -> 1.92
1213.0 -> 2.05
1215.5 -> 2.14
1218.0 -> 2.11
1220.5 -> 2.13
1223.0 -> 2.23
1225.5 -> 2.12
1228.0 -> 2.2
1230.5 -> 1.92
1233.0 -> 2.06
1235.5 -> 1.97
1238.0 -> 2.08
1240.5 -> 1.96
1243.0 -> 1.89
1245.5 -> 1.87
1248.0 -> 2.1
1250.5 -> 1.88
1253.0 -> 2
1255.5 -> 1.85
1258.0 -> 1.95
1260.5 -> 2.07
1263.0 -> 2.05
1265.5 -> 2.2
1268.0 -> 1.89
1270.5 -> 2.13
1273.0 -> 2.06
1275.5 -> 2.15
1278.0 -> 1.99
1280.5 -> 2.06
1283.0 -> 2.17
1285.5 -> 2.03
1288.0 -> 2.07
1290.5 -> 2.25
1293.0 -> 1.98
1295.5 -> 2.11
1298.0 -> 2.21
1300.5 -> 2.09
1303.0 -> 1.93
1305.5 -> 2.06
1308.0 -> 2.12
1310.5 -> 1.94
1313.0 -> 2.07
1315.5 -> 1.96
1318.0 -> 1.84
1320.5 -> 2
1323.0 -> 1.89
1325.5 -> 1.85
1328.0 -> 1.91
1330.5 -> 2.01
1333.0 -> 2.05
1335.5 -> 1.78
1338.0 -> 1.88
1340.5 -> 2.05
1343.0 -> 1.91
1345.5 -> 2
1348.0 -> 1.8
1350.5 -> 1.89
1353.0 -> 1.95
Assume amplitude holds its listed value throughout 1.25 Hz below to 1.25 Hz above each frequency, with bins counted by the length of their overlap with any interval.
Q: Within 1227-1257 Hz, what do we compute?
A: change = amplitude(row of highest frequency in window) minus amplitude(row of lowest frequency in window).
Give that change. -0.35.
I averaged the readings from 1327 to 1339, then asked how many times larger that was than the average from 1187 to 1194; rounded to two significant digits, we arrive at 0.93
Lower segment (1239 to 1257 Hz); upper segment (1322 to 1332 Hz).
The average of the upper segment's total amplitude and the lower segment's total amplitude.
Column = 11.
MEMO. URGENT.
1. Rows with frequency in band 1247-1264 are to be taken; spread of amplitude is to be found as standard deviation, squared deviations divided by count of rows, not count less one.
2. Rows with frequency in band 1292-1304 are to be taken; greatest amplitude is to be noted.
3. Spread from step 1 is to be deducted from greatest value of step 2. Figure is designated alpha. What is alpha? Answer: 2.12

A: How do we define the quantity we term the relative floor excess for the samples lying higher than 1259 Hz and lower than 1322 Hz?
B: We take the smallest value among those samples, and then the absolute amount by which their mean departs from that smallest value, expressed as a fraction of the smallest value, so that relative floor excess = 0.12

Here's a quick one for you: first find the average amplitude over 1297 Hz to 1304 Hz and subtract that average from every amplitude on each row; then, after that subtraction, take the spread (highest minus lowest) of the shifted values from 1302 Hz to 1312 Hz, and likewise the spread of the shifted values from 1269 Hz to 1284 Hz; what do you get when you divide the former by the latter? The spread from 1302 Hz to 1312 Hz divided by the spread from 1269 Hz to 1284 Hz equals 1.06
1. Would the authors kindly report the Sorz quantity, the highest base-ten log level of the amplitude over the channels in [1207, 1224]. 0.348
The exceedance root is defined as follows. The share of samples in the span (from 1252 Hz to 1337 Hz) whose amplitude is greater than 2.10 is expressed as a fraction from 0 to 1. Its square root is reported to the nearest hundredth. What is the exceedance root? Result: 0.49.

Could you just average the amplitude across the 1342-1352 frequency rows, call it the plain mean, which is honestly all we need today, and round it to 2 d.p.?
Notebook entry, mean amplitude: 1.90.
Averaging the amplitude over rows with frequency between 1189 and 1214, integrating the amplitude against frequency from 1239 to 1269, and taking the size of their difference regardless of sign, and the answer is 57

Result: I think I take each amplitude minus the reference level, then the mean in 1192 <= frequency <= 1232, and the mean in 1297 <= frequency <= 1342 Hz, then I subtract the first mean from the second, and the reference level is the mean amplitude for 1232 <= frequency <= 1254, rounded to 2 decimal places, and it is -0.12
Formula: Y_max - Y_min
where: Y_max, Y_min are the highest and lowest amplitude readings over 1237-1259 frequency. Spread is 0.25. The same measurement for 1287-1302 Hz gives 0.27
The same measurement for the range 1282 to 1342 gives 0.47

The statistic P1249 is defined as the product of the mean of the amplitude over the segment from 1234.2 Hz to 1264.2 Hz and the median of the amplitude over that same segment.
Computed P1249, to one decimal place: 3.9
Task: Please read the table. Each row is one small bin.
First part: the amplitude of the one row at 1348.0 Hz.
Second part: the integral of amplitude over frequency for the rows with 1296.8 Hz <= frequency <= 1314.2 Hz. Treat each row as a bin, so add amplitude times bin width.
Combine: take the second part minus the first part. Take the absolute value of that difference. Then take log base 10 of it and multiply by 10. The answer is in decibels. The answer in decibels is 15.3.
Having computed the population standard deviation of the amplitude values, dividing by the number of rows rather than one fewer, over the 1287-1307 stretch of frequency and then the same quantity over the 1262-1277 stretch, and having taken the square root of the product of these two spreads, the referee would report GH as 0.099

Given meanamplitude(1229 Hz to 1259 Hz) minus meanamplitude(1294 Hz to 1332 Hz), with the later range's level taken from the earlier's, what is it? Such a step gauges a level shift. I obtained -0.04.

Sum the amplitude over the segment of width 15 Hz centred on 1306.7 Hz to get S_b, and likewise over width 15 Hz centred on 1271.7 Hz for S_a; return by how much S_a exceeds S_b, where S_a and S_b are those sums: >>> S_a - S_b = 0.2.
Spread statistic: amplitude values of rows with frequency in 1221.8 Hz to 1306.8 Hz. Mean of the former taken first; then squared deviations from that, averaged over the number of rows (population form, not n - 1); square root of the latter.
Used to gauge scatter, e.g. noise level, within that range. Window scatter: 0.110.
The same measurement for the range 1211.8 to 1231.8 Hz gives 0.089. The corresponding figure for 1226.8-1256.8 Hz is 0.104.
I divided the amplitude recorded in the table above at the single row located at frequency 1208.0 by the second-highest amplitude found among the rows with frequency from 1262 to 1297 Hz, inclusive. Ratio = 0.905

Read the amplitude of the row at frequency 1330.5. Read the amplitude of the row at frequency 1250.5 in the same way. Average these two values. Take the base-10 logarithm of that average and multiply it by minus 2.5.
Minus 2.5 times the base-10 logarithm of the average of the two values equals -0.722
